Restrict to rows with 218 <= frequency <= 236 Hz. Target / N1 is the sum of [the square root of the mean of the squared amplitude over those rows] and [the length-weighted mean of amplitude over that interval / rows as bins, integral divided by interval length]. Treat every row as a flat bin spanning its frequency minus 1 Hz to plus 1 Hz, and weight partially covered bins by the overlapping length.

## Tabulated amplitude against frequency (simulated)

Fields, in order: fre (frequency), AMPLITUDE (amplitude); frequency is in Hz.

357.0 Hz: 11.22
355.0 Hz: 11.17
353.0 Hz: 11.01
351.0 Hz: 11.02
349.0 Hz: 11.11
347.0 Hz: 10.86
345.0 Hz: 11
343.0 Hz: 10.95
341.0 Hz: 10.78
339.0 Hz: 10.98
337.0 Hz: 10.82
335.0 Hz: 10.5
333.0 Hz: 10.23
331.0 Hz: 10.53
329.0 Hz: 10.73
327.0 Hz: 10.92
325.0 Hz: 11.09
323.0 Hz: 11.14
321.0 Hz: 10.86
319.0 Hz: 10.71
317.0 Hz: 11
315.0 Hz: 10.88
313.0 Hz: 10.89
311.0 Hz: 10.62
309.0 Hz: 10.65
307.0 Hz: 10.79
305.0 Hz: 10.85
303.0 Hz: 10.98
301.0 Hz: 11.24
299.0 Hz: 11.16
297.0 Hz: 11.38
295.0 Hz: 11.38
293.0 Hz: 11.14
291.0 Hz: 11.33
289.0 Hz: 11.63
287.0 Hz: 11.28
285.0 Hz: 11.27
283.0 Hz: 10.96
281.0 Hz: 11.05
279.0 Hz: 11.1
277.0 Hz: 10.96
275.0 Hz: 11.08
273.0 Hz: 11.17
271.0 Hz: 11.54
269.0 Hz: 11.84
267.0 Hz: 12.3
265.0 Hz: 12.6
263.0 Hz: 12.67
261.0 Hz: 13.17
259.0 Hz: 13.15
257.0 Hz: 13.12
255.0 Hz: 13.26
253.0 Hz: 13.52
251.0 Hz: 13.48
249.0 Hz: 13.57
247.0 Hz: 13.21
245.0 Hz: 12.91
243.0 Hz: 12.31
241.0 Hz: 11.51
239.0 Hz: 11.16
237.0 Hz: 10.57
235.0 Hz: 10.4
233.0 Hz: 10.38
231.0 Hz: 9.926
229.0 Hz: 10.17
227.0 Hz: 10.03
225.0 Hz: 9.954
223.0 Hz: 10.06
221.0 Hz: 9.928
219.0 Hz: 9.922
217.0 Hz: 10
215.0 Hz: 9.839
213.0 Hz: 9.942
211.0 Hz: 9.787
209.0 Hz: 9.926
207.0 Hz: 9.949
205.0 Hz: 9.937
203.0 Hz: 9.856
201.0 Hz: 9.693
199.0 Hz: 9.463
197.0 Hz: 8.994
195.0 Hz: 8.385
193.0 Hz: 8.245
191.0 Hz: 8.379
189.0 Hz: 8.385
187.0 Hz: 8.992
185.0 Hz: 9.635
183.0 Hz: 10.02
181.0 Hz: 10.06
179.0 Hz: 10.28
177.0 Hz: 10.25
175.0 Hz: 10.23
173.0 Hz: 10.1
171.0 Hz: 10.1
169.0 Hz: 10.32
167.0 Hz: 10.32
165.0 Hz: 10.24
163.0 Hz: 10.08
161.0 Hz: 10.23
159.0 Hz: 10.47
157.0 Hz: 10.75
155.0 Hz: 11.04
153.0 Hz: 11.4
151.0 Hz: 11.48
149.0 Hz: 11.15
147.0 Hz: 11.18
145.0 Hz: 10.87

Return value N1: 20.2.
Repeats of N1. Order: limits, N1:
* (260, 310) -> 22.9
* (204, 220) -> 19.8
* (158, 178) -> 20.5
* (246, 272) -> 25.8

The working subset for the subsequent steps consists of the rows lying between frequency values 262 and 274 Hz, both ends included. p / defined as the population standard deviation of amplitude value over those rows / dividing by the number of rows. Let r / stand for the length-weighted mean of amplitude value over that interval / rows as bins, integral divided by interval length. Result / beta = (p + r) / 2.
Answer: 6.29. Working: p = 0.55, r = 12.0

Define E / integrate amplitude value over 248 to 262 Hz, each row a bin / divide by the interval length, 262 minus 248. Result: 13.3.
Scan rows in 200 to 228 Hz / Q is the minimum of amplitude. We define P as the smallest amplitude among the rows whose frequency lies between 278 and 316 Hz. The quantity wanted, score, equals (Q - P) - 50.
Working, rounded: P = 10.62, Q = 9.693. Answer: -50.9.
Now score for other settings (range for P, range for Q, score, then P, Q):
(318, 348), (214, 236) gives -50.4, 10.23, 9.839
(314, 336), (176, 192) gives -51.9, 10.23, 8.379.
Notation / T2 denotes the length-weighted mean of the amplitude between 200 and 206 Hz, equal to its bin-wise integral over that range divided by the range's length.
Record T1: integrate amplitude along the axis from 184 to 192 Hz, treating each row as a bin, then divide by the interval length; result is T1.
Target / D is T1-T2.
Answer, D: -1.0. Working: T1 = 8.8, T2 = 9.83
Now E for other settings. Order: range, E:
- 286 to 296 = 11.4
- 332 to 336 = 10.4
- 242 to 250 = 13.0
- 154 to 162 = 10.6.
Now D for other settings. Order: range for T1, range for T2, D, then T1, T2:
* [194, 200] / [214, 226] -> -1.0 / 8.9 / 9.95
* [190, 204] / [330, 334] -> -1.4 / 9.0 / 10.38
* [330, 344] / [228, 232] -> 0.6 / 10.7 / 10.05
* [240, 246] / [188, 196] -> 3.9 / 12.2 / 8.35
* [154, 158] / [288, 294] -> -0.5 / 10.9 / 11.37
